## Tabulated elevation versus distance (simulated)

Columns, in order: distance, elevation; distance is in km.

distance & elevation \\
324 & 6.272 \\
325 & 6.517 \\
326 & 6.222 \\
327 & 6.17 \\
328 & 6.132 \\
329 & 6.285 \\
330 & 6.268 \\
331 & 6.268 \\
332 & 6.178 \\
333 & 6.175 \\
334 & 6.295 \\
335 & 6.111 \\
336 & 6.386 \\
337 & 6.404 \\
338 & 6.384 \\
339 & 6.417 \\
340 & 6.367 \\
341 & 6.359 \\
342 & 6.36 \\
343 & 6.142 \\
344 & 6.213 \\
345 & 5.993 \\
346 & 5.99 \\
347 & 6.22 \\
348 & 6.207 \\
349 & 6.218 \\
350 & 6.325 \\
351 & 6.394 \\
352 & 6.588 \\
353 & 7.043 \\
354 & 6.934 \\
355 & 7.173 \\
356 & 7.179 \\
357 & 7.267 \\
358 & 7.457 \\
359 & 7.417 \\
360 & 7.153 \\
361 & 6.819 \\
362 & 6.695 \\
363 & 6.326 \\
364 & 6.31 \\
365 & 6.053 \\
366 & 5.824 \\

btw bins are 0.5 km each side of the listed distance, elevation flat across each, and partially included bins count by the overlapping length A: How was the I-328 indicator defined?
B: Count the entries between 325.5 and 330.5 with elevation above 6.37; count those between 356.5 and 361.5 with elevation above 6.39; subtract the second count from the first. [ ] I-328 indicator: -5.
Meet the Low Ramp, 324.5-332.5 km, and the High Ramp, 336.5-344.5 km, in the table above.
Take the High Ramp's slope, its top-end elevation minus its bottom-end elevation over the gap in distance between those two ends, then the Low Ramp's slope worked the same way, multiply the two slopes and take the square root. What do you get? 0.036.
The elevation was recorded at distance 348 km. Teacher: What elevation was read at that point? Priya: 6.207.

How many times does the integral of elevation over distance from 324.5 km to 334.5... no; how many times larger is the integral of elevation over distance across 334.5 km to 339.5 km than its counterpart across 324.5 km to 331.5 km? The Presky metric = 0.72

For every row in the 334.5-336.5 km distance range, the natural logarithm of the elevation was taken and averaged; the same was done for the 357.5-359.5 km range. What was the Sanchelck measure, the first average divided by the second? 0.913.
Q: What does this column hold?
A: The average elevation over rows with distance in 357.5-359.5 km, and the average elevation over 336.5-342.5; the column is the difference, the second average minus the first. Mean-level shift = -1.1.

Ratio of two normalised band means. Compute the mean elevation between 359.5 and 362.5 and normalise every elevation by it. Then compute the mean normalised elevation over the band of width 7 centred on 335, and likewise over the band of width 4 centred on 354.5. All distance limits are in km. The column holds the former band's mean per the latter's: 0.89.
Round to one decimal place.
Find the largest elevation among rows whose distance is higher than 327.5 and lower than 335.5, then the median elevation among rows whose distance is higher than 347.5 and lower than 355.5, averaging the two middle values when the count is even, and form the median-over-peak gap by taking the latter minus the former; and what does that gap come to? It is 0.2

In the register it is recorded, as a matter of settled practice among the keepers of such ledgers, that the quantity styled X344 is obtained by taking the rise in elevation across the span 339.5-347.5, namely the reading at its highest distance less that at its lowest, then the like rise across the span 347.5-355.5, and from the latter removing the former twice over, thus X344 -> 1.3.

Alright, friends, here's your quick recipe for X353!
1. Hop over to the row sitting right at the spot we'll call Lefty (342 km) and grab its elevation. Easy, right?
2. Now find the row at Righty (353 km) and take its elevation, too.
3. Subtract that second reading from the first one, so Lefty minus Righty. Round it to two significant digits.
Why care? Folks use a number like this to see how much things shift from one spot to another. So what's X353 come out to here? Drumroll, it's -0.68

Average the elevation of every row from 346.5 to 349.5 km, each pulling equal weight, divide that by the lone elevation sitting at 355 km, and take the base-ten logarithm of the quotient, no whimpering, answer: -0.06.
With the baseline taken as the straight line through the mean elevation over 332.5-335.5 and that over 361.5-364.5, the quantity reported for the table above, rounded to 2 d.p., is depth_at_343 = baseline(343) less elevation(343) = 0.13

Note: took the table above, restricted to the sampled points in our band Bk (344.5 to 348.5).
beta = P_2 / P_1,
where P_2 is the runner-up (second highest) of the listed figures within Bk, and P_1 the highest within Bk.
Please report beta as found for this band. 0.998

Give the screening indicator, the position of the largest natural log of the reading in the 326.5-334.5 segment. 334 km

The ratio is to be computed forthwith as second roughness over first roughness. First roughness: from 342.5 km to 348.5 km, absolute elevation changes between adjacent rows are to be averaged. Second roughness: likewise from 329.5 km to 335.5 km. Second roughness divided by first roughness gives 0.74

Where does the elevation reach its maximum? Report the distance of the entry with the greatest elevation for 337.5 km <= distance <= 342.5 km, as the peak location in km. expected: 339 km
